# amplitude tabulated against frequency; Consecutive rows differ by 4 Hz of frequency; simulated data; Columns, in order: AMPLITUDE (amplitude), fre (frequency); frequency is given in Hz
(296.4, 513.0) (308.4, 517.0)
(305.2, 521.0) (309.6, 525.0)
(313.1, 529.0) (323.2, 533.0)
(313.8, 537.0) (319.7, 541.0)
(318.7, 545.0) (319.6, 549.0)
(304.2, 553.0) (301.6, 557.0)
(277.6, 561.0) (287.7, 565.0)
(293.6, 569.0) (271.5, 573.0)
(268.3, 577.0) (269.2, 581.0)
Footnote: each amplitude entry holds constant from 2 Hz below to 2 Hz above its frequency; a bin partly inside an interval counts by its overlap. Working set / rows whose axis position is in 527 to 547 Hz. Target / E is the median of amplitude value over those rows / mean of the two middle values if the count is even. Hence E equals 319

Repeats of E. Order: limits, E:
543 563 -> 304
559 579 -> 278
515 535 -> 310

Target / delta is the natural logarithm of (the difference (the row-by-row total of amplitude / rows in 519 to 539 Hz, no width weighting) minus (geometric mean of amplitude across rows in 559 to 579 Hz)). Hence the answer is 7.16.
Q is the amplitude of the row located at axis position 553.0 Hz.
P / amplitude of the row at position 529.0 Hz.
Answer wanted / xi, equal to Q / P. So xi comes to 0.97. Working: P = 313.1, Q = 304.2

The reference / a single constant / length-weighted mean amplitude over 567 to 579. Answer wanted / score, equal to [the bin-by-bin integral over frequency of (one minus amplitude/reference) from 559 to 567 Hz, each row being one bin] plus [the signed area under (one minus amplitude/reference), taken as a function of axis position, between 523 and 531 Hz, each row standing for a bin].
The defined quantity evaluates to -1.11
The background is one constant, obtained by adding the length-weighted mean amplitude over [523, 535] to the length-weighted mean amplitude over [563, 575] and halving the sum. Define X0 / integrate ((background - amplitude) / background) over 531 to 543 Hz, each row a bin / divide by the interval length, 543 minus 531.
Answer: -0.064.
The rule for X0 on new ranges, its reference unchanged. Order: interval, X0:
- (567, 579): 0.073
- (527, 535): -0.061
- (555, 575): 0.045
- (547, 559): -0.029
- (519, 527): -0.025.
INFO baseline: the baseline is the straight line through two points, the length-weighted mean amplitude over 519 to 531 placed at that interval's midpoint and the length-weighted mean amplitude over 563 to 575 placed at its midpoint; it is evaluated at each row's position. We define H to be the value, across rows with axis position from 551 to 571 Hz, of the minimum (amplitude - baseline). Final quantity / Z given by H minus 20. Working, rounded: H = -11.2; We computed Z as -31.2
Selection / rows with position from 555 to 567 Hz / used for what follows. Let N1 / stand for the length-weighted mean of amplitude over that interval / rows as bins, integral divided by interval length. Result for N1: 289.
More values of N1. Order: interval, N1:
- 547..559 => 308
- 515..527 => 308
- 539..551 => 319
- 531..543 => 319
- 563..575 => 284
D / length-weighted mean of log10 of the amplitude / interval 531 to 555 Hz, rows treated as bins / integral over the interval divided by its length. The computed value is 2.500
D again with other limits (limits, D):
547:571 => 2.473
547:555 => 2.494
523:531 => 2.493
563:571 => 2.463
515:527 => 2.488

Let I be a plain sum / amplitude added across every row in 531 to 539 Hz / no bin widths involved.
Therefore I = 637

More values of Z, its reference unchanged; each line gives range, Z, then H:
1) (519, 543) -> -26.4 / -6.4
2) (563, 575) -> -30.5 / -10.5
